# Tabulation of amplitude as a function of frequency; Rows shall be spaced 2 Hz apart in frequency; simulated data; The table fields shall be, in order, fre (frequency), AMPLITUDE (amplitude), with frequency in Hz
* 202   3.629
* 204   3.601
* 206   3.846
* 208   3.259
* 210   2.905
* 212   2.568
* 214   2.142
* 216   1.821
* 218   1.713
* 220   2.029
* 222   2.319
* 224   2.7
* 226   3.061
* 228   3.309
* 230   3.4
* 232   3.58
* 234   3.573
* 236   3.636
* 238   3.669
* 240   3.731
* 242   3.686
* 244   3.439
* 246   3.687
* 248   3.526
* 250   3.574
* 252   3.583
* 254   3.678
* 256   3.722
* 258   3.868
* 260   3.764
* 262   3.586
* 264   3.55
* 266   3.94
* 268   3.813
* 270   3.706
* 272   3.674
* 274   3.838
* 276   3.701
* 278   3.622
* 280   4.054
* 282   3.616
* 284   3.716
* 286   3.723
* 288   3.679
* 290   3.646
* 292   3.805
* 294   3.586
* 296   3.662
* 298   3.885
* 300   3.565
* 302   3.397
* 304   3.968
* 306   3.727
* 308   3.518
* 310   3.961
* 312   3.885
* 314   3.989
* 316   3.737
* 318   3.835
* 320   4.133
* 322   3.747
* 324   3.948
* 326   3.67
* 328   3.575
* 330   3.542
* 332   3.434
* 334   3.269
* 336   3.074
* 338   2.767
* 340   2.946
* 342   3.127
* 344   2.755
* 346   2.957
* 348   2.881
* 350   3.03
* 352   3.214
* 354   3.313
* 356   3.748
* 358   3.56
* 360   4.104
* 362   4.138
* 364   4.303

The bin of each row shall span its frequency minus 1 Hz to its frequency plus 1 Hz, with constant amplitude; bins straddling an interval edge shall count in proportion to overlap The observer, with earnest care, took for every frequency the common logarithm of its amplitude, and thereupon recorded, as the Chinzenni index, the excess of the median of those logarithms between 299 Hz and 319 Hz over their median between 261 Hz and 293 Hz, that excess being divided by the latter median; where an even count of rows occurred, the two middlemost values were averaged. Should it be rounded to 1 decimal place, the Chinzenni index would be 0.0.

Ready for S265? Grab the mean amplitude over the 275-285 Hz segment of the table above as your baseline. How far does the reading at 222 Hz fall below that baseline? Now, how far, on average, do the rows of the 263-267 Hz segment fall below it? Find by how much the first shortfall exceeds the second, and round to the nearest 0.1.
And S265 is 1.4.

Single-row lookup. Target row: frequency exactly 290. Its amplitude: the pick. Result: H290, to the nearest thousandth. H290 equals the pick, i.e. 3.646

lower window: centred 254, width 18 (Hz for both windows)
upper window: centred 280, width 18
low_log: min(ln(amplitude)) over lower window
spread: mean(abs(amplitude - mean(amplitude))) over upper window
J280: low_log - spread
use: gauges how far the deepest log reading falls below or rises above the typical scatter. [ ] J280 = 1.17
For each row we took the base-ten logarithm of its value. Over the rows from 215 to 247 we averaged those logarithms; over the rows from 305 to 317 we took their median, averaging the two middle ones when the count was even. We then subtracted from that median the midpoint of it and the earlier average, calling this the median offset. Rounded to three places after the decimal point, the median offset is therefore 0.053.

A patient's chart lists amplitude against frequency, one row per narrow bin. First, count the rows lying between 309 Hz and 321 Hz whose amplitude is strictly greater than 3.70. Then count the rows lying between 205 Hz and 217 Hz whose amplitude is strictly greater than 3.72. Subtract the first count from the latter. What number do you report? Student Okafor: -5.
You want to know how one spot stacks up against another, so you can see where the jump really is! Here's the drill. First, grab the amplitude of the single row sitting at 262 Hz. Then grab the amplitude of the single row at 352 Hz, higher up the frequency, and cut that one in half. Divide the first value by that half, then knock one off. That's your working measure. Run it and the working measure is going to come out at 1.2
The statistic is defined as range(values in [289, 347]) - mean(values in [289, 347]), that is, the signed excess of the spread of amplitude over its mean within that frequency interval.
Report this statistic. -2.2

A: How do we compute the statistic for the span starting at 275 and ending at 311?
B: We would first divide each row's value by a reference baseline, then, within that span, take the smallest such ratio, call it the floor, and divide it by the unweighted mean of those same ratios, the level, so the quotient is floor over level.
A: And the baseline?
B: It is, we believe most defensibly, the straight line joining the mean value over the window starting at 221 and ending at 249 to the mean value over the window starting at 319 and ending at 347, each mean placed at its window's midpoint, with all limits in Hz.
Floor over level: 0.92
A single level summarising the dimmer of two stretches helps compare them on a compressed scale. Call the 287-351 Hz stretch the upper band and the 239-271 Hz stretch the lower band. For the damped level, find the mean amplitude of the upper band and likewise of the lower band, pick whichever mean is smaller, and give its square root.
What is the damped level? 1.88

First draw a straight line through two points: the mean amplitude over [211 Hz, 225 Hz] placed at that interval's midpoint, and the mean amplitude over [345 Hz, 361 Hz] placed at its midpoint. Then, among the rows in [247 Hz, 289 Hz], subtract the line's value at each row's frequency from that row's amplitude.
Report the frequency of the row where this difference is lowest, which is 282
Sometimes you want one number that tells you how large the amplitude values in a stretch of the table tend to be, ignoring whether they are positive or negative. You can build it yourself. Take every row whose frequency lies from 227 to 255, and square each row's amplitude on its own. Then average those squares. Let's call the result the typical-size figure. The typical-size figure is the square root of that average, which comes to 3.58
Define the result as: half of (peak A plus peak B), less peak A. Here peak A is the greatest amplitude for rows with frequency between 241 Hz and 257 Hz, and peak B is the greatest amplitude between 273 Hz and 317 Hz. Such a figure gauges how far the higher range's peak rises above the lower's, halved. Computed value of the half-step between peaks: 0.17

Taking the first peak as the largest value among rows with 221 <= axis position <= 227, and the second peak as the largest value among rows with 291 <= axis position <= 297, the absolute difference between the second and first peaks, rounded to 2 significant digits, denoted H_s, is 0.74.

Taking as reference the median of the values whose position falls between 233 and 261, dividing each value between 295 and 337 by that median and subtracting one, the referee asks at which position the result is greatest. 320 Hz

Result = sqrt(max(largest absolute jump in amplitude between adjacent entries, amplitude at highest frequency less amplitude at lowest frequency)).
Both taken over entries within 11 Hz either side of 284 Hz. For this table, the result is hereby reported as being 0.66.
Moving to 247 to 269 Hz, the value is 0.62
